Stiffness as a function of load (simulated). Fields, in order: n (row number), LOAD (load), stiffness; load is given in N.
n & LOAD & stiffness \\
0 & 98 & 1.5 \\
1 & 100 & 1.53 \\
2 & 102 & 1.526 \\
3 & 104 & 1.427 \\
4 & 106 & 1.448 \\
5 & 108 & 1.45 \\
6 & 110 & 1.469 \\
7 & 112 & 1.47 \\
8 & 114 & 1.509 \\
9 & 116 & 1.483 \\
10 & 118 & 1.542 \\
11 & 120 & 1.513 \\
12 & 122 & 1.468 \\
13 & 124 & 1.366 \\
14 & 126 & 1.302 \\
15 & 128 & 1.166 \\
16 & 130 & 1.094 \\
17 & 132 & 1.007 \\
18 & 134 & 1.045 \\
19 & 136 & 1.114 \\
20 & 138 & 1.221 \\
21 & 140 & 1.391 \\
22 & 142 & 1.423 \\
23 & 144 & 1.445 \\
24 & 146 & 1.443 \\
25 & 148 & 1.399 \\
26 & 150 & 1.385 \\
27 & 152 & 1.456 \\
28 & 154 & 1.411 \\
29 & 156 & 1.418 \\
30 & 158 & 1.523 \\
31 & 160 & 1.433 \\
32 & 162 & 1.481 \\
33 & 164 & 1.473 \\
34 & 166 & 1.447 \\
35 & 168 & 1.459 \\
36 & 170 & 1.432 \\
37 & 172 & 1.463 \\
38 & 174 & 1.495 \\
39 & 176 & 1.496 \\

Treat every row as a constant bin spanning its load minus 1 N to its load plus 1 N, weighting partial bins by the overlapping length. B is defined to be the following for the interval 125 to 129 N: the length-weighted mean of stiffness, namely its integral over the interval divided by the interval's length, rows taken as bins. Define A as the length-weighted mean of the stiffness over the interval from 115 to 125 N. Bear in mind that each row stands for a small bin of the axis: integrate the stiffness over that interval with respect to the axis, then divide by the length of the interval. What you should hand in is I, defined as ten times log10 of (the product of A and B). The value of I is 2.6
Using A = 1.47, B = 1.23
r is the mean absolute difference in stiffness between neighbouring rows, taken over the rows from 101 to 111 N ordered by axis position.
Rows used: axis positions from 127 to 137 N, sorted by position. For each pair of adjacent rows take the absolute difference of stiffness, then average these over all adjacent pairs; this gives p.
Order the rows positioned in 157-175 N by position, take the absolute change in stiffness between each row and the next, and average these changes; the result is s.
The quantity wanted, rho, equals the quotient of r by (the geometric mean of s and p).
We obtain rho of 0.7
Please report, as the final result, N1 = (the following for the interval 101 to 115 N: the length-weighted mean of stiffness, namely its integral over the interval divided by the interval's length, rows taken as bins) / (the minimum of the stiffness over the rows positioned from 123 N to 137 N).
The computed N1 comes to 1.46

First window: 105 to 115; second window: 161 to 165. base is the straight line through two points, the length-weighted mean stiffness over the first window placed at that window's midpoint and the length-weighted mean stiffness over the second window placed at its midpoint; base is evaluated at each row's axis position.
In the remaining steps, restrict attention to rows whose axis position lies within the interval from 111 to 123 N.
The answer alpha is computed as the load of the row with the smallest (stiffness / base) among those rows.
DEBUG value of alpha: 122 N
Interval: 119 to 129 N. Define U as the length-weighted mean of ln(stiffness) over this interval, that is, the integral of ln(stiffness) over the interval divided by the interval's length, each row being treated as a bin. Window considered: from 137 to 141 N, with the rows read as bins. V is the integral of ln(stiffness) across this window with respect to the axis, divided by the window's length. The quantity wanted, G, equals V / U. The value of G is 0.87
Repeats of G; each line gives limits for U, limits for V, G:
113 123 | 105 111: 0.92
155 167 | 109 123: 1.06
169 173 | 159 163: 1.02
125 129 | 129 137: 0.30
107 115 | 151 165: 0.97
